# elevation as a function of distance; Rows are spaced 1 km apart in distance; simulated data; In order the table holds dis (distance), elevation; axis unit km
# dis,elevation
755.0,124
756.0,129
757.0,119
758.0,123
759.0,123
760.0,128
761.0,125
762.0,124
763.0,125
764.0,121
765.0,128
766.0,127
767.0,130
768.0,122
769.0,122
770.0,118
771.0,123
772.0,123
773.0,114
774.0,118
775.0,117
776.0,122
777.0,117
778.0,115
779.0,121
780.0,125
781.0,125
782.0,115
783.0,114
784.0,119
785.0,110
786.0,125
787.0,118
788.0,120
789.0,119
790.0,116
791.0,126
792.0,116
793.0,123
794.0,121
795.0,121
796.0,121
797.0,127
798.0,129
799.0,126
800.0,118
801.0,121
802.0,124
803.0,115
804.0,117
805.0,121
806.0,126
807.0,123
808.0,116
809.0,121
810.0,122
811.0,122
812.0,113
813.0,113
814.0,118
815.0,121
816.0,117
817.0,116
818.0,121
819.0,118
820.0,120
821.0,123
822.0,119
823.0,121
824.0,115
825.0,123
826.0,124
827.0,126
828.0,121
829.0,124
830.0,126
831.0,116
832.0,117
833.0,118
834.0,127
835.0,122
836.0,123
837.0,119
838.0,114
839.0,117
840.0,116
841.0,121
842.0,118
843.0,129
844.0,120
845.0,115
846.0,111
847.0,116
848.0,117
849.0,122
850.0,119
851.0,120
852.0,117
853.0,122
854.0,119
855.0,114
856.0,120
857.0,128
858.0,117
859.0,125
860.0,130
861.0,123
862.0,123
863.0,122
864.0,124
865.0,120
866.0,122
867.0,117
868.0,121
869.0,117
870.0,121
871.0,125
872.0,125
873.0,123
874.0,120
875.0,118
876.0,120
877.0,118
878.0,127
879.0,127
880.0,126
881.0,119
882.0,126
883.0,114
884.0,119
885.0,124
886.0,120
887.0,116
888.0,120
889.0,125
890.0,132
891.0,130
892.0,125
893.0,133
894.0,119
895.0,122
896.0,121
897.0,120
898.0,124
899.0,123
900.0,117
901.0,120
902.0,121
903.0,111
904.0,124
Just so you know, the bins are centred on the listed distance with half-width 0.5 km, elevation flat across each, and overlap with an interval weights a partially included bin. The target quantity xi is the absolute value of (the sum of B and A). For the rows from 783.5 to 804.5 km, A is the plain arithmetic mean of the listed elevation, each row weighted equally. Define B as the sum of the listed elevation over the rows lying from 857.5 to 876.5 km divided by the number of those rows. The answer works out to 242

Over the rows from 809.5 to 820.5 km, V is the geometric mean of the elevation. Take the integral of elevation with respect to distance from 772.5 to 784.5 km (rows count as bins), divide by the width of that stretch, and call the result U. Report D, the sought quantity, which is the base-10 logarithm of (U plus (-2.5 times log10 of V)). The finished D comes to 2.05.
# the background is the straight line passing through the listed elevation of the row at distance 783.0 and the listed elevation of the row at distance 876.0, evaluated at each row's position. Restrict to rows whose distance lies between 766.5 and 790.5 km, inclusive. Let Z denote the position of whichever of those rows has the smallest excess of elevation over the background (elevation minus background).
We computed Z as 785.0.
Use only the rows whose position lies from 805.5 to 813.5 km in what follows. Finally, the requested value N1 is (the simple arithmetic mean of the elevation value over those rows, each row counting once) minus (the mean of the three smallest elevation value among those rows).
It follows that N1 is 5.5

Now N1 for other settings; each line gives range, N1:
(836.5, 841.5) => 1.7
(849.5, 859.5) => 4.1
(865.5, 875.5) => 3.6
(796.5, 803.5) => 4.9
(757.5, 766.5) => 2.6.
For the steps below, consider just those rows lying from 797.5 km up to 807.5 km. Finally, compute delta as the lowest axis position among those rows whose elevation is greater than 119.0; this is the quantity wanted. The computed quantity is 798.0 km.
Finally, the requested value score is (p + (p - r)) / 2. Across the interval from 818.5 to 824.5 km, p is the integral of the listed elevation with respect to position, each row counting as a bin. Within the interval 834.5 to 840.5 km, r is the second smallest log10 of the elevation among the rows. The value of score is 715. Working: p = 716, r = 2.064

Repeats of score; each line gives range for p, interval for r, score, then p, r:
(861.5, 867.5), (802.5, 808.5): 727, 728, 2.064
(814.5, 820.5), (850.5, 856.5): 712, 713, 2.068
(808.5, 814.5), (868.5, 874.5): 708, 709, 2.079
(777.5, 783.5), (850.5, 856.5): 714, 715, 2.068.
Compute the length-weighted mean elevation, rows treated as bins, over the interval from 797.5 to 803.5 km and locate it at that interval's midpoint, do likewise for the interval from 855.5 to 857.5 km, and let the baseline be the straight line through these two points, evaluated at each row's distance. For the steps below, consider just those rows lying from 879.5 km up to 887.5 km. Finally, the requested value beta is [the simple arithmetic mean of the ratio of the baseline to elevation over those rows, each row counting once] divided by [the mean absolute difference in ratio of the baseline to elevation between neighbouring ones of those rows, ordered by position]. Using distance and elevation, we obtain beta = 19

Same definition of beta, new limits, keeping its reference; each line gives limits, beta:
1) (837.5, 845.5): 23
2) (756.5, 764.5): 48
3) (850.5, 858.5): 21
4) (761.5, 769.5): 37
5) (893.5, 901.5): 44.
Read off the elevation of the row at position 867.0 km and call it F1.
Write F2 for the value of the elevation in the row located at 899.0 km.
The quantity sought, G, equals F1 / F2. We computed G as 0.95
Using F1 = 117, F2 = 123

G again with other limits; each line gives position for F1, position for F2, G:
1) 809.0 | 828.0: 1.00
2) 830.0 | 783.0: 1.11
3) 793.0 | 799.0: 0.98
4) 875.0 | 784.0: 0.99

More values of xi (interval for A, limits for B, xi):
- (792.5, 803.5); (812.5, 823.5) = 241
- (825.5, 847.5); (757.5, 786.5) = 241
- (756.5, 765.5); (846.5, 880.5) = 245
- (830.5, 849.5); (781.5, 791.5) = 237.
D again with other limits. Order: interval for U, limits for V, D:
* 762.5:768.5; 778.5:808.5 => 2.08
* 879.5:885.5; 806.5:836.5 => 2.06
